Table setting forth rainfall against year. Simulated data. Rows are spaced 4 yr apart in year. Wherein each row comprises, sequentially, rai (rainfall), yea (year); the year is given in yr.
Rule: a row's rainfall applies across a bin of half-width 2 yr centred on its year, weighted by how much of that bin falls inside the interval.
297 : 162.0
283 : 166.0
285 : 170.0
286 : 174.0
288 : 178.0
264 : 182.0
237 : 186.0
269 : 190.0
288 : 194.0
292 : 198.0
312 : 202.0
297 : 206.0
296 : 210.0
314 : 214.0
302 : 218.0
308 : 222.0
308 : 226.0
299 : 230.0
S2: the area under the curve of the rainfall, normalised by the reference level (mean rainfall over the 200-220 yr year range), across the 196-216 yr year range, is 19.9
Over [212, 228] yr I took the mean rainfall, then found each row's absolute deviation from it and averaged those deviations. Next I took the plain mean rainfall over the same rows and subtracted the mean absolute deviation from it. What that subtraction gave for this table 305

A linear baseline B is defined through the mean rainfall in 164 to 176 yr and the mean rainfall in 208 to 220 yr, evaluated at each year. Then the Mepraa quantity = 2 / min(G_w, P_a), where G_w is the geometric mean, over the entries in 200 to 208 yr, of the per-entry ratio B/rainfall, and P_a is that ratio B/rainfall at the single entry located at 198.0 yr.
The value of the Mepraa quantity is 2.03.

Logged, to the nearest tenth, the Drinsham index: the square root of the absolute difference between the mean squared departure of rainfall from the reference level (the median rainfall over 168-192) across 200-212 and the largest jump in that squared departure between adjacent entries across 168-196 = 29.6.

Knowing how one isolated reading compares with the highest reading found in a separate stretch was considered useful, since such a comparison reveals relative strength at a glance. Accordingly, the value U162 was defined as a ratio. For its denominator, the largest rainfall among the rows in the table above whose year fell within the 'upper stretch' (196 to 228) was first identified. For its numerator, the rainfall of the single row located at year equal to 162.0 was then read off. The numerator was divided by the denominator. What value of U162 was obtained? 0.95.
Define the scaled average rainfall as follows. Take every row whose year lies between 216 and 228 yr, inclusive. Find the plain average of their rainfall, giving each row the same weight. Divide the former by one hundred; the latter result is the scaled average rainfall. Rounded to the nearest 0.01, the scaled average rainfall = 3.06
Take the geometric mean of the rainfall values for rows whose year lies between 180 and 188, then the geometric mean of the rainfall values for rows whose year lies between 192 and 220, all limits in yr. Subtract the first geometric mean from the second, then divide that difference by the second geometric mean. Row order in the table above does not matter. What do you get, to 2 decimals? 0.17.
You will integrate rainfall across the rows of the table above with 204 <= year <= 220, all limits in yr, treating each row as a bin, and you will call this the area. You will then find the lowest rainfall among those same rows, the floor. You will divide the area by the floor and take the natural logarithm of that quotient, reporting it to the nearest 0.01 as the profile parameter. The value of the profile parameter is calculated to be 2.79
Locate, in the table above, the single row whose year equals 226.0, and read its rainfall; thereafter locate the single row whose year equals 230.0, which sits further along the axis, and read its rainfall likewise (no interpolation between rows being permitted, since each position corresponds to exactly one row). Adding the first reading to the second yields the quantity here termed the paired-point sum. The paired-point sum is 607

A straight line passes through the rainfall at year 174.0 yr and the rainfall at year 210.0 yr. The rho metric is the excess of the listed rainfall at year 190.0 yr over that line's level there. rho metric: -21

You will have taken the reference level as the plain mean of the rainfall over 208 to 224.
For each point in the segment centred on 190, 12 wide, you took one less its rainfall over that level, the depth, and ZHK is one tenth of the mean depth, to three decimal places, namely 0.013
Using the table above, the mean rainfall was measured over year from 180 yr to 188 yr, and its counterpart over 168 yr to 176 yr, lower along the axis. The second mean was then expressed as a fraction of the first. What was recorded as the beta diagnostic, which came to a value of 1.14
